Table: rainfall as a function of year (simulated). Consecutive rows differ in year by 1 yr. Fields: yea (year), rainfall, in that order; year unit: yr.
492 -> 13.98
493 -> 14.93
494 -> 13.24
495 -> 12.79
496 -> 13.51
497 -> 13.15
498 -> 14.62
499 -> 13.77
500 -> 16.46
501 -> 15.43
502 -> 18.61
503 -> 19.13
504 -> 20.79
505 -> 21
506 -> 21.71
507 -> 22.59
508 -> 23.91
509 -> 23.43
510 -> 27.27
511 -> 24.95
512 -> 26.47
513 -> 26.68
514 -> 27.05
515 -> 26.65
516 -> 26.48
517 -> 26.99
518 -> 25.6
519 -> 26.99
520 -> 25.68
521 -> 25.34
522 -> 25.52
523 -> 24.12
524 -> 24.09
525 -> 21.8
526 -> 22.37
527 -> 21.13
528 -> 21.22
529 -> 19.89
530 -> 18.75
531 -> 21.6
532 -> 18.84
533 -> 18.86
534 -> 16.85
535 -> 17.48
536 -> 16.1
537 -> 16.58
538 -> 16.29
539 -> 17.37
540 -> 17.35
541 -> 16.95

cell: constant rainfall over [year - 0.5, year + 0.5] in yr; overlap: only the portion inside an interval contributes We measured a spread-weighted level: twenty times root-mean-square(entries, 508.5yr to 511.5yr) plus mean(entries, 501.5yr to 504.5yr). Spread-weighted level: 525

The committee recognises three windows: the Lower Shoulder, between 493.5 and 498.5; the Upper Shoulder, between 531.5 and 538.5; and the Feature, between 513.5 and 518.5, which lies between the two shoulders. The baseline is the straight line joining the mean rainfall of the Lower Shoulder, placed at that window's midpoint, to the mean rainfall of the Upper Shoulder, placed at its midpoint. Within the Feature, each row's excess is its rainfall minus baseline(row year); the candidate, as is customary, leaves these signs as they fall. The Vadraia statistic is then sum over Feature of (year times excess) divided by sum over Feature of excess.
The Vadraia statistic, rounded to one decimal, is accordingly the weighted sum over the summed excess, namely 515.9 yr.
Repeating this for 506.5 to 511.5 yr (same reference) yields 509.1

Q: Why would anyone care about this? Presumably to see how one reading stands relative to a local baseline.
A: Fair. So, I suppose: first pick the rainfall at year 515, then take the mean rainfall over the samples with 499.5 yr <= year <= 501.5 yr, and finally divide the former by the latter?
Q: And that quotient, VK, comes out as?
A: 1.7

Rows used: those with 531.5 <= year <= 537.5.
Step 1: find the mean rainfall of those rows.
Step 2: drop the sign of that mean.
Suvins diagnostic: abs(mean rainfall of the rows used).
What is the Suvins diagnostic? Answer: 17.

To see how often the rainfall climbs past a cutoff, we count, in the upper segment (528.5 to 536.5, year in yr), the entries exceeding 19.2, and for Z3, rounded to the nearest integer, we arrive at 2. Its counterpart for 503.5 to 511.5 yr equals 8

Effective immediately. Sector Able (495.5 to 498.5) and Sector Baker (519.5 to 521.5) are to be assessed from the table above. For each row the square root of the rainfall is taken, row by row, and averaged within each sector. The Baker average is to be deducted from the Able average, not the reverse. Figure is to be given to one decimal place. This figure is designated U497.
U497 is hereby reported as -1.3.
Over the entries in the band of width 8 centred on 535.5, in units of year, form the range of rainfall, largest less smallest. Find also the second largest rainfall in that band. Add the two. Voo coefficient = 21.6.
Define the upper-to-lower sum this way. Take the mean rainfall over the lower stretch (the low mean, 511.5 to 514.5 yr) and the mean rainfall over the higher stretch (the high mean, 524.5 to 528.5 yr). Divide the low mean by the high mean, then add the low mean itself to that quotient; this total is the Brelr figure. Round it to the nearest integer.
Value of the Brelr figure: 28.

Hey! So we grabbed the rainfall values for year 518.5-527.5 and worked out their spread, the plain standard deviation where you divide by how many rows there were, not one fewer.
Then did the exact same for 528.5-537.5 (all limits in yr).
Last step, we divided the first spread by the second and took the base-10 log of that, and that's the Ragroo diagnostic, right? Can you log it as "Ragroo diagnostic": 0.1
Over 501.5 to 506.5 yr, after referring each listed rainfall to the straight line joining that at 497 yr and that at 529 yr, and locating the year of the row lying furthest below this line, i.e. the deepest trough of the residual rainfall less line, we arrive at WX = 502 yr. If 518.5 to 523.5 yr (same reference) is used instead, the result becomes 523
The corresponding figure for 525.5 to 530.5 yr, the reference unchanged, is 530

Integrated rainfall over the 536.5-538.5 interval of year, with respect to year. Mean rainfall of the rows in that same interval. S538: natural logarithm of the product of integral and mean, 6.3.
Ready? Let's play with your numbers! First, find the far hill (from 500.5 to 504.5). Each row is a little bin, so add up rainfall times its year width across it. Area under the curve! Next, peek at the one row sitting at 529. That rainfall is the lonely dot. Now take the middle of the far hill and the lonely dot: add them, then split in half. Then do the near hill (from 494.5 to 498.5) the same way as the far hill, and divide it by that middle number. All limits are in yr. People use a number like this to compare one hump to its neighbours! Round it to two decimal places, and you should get 1.15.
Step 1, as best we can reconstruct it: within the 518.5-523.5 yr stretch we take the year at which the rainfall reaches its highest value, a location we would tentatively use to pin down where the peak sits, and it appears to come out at 519 yr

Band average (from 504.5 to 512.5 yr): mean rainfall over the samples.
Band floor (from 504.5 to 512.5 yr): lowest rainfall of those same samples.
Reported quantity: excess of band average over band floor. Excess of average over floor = 2.9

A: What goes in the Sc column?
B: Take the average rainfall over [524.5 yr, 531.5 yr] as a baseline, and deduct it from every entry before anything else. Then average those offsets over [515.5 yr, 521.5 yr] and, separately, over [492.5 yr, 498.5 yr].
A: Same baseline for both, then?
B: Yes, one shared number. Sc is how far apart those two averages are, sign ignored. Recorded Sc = 12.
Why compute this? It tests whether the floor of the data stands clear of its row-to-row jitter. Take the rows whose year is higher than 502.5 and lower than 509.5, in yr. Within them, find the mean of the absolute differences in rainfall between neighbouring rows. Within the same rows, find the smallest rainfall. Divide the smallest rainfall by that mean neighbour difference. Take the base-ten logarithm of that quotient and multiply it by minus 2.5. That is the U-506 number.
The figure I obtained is -3.35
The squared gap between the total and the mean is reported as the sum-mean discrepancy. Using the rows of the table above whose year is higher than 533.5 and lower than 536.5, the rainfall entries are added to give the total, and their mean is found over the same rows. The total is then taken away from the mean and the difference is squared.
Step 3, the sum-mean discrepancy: 1130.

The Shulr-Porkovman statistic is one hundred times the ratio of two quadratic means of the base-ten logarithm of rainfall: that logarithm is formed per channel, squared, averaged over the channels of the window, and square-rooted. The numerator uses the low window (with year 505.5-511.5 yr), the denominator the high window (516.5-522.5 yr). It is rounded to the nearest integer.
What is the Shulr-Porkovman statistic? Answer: 97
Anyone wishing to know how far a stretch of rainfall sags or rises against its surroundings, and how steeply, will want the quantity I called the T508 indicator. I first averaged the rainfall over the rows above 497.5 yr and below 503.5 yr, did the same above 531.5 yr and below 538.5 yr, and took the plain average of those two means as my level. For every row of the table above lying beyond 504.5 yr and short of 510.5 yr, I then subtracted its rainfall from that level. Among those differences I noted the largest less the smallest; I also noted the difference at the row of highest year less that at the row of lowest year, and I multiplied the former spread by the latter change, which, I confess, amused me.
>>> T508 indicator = -39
